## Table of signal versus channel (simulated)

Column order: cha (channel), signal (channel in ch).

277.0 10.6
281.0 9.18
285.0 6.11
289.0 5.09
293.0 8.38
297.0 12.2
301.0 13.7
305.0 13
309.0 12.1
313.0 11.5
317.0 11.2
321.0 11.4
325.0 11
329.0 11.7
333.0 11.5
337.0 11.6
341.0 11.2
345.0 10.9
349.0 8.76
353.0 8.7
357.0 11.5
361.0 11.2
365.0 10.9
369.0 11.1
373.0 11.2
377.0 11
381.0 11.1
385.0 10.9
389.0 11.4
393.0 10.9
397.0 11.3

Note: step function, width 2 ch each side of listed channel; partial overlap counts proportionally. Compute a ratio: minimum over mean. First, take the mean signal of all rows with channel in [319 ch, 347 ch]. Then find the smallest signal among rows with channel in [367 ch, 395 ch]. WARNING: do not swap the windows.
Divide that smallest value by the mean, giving 1.0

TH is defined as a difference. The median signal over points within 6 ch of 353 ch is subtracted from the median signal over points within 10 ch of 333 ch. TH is 2.7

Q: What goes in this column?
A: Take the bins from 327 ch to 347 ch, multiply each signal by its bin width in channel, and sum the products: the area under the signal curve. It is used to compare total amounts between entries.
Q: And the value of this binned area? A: 227.6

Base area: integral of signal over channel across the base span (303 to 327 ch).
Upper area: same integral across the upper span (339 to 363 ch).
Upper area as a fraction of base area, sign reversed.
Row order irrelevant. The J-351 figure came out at -0.89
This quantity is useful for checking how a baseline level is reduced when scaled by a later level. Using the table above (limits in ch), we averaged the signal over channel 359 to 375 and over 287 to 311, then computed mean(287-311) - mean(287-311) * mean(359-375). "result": -109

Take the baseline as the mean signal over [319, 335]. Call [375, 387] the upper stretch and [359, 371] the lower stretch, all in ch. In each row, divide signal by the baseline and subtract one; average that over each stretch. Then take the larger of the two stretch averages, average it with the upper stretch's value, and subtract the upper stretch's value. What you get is 0.003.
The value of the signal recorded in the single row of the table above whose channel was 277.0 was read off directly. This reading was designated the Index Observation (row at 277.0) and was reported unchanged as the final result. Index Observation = 10.6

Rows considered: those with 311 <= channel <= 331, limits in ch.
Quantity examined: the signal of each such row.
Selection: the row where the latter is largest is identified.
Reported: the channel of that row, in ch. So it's 329.0 ch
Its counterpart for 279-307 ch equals 301.0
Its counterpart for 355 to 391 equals 357.0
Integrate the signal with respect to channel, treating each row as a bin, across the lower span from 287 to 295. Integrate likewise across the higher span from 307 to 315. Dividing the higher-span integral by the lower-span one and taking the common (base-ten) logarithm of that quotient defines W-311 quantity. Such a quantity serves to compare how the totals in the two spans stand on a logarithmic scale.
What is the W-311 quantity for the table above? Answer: 0.24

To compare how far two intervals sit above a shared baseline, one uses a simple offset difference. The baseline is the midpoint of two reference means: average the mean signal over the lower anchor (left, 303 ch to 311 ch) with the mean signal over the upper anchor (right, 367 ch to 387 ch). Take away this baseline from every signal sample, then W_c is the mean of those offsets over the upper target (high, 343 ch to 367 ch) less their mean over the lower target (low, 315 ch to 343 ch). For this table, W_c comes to -1.0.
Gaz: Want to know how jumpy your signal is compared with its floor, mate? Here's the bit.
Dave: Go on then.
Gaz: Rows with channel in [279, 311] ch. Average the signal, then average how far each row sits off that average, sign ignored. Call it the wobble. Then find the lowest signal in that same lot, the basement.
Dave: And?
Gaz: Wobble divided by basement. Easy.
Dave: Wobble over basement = 0.55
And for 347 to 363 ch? 0.15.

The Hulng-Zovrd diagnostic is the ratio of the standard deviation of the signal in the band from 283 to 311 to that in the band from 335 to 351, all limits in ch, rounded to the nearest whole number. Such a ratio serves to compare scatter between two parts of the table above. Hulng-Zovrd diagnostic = 3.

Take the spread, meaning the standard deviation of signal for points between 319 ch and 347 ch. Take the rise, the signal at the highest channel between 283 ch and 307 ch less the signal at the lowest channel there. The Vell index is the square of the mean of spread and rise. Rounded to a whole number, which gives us 13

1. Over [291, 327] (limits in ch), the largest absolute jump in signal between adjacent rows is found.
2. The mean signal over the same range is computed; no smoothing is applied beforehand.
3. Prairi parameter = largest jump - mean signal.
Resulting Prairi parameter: -7.8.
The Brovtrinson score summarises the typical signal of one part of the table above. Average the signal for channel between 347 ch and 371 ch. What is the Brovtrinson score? 10.4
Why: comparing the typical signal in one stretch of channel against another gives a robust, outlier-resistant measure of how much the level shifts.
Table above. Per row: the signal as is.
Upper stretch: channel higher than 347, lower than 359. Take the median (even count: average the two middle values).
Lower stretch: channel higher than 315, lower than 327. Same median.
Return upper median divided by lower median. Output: 0.78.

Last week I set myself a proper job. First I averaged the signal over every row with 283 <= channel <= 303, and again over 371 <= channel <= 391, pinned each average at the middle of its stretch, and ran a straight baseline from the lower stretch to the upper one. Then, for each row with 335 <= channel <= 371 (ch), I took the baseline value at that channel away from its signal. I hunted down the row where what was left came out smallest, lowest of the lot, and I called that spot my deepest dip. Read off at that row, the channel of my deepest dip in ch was 353.0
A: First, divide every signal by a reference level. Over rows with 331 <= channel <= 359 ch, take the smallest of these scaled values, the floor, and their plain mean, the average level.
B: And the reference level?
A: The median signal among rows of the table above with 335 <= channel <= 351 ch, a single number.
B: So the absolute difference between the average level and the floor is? 0.171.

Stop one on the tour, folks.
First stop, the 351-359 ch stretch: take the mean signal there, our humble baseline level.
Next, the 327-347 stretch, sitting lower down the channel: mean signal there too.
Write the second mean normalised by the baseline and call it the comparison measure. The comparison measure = 1.13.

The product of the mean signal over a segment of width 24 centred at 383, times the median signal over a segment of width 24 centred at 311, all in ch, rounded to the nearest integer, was 131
